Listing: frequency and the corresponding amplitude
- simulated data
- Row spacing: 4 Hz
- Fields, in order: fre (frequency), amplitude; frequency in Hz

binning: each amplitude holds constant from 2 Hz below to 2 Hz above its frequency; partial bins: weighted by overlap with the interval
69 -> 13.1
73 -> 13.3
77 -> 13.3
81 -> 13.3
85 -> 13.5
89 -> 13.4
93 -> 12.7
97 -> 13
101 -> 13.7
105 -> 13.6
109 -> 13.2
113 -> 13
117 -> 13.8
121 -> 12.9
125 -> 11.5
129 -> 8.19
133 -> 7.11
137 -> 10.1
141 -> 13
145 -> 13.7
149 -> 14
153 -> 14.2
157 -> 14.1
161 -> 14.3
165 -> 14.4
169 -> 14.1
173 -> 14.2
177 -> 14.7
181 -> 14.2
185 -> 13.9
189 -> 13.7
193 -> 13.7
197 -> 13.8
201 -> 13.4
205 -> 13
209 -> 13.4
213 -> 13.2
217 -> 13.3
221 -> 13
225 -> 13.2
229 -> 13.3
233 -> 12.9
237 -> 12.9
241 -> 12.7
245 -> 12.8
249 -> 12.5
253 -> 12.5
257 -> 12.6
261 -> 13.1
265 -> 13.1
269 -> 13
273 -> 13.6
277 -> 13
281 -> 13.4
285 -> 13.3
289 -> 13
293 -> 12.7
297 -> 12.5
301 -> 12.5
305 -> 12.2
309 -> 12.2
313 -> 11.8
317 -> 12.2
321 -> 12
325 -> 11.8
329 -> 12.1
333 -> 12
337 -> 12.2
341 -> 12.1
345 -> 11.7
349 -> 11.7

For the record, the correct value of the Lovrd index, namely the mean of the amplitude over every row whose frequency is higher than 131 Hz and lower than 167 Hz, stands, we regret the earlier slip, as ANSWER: 12.8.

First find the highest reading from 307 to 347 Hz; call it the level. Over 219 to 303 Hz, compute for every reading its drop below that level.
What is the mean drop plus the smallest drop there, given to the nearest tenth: -2.1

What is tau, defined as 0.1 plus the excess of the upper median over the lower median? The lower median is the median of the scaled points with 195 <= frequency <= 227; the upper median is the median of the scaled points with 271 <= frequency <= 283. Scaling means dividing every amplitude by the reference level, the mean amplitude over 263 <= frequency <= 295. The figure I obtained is 0.11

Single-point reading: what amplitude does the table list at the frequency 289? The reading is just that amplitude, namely 13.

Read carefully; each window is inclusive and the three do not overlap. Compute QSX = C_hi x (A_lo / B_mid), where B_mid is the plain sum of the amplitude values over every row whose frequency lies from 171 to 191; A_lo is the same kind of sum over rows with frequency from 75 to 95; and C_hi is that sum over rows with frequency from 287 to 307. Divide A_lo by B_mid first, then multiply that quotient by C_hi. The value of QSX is 58.9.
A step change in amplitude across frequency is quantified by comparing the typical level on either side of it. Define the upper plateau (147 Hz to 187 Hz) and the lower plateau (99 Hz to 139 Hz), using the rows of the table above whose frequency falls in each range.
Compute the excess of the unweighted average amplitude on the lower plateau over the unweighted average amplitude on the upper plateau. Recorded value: -2.5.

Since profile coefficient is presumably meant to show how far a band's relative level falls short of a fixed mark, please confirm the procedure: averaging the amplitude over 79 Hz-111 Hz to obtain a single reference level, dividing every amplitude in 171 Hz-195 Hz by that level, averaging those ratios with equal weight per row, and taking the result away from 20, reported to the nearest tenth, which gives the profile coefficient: 18.9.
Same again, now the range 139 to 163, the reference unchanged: 19.0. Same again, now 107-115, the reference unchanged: 19.0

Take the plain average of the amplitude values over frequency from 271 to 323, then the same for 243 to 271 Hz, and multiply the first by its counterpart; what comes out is 162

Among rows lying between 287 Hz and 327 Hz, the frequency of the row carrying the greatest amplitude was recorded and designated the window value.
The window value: 289 Hz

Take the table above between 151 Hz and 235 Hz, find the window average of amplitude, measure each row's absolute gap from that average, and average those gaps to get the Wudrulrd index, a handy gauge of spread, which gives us 0.45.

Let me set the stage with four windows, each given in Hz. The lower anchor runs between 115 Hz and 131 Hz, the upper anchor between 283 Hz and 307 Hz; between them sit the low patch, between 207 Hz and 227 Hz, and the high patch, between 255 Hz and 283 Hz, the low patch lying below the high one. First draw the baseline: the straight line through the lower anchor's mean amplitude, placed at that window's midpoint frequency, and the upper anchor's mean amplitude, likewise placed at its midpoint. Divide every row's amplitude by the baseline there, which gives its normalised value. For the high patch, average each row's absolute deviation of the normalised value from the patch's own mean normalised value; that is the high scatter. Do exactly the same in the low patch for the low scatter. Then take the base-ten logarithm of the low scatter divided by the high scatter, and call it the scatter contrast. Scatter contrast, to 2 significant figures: -0.19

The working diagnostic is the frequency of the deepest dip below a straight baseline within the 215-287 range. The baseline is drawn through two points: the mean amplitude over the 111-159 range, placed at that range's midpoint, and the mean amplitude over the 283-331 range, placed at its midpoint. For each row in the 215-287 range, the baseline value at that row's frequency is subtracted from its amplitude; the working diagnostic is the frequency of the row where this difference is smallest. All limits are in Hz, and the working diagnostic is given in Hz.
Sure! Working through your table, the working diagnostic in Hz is 253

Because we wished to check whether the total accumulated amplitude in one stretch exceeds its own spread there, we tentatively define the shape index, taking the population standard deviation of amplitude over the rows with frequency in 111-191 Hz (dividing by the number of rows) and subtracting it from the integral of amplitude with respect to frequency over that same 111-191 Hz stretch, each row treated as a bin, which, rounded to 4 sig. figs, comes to 1034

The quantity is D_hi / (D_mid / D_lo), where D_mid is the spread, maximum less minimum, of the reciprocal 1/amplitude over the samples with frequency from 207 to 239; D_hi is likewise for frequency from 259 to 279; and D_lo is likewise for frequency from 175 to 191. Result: 0.0058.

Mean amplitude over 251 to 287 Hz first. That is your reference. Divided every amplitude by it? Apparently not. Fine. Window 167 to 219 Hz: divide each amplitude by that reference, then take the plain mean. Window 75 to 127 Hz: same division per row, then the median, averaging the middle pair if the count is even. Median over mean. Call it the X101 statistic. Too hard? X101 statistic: 0.97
